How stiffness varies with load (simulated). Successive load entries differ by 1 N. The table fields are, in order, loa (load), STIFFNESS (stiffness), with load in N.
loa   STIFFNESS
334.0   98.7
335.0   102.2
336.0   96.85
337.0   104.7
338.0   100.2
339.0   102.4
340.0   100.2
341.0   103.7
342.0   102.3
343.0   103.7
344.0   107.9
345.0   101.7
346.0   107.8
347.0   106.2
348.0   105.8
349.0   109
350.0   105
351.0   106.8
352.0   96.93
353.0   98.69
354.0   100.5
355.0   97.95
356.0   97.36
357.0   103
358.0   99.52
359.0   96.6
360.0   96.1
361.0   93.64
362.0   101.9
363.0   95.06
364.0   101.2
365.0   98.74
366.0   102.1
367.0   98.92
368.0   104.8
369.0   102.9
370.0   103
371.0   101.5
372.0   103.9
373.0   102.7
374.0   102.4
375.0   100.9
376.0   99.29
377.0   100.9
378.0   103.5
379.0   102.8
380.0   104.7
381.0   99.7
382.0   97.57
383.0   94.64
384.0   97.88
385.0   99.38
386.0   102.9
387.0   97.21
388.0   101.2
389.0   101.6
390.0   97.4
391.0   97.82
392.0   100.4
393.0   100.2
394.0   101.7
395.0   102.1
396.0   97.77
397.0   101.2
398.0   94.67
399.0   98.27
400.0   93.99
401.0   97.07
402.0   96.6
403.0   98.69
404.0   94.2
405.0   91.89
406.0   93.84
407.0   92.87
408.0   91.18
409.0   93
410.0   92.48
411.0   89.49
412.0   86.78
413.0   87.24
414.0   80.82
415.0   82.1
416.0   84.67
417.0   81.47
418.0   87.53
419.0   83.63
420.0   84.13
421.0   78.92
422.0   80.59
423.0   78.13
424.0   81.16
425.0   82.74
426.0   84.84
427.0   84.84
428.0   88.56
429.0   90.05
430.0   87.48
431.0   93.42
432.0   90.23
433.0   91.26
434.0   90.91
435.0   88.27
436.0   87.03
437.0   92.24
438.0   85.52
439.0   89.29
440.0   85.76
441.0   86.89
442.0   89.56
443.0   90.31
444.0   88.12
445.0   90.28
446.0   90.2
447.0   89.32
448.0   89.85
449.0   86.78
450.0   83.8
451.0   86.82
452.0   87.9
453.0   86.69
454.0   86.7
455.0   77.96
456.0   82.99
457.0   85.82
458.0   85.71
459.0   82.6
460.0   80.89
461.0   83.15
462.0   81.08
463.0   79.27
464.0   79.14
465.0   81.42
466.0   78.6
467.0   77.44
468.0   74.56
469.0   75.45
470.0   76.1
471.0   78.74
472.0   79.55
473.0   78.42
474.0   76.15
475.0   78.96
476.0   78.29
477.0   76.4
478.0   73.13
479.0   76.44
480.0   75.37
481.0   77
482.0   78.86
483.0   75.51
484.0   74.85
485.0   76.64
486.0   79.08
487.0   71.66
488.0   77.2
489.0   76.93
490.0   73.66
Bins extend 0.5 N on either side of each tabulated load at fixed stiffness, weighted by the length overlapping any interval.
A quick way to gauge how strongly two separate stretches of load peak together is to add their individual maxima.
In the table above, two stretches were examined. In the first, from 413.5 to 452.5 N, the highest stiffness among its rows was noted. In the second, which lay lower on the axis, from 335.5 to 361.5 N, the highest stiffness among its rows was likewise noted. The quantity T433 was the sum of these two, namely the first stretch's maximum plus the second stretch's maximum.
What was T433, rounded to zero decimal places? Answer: 202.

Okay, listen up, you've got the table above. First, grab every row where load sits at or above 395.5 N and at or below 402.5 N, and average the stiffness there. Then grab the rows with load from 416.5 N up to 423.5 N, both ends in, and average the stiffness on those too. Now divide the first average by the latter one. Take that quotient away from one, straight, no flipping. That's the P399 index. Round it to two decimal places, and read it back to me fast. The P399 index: -0.18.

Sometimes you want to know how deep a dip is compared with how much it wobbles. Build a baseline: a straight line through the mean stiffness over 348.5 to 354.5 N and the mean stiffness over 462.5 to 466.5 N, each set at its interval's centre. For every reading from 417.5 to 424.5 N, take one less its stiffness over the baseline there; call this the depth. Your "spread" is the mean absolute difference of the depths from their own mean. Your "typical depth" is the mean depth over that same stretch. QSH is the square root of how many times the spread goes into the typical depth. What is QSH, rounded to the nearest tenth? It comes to 1.7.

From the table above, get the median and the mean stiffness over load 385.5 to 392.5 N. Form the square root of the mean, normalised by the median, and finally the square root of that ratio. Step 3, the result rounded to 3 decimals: 0.315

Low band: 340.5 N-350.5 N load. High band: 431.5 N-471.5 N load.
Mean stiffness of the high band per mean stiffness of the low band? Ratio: 0.81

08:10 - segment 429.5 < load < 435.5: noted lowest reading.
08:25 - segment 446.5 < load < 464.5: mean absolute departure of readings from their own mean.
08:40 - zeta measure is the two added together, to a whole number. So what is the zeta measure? 91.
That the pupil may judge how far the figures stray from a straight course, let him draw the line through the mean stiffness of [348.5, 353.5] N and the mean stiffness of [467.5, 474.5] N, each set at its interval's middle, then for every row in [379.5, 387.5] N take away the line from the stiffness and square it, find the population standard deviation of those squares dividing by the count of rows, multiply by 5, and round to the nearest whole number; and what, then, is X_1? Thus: 113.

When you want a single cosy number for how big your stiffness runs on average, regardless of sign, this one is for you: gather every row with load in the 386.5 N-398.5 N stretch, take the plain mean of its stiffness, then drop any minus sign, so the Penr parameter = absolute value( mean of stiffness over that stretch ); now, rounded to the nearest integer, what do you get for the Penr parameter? 99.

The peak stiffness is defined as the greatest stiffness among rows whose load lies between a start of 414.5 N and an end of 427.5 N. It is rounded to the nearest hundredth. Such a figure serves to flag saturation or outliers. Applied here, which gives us 87.53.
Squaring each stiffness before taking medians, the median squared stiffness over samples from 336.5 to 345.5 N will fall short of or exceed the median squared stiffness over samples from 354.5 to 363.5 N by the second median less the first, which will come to -1007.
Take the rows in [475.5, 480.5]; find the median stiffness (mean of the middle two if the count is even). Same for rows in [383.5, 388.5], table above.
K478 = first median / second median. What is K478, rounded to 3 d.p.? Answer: 0.769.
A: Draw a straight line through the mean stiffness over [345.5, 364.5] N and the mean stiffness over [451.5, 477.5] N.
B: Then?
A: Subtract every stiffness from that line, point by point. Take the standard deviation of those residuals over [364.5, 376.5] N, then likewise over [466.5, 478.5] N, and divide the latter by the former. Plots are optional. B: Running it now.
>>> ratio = 1.0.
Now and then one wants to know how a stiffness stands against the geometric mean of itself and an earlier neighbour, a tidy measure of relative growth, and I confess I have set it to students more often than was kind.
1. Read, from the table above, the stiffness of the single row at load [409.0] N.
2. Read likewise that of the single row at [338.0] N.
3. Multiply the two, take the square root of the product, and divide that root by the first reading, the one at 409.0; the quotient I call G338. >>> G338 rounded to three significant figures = 1.04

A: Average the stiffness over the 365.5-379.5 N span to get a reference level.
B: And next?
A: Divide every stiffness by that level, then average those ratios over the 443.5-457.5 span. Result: 0.85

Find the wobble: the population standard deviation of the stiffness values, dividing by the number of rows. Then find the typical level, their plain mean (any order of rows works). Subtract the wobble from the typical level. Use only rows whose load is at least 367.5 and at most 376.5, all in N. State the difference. 101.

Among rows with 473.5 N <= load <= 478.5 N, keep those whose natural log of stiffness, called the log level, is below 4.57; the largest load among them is 478.0 N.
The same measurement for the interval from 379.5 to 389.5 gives 383.0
